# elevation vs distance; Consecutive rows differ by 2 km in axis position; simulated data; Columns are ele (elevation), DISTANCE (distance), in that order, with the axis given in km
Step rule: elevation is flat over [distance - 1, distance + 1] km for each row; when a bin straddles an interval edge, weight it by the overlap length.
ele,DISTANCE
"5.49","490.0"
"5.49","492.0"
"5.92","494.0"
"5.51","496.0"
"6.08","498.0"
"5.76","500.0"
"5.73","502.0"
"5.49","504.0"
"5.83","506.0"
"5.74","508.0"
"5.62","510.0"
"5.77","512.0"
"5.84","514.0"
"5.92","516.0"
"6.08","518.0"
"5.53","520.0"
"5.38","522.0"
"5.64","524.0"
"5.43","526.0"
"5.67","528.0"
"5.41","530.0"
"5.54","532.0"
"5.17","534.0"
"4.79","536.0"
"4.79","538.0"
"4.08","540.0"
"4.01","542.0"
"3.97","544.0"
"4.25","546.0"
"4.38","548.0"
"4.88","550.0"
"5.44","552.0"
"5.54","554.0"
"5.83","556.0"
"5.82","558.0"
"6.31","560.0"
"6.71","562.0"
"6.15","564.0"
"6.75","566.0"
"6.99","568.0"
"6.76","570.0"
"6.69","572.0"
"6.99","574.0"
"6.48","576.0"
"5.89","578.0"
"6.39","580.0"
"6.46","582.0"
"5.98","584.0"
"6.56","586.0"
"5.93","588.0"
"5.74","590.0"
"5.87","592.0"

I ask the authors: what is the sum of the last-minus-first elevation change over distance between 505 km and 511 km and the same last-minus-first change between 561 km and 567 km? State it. -0.2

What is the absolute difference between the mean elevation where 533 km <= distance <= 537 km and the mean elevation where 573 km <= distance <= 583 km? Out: 1.5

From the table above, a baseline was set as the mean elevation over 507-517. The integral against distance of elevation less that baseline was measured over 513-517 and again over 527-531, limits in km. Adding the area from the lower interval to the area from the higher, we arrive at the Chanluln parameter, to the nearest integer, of -1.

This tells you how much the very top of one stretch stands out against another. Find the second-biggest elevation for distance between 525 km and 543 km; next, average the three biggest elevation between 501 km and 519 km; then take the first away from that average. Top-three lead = 0.4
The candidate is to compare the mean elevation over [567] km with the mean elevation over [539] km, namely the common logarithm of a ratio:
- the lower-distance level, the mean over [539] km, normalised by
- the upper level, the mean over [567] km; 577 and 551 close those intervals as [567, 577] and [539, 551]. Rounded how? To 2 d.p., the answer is -0.20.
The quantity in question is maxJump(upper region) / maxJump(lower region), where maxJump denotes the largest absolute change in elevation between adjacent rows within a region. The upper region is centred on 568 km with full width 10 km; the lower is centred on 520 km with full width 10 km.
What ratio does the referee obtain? 1.09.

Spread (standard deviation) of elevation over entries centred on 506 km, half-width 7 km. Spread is 0.11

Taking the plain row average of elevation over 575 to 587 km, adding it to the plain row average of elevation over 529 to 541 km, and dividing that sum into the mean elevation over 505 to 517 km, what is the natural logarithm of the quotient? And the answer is -0.67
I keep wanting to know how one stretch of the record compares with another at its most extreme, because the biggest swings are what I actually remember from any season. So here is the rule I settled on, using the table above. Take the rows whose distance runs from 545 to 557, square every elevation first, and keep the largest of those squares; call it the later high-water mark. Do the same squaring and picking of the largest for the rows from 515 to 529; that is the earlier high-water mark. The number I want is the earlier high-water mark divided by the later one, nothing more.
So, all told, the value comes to 1.1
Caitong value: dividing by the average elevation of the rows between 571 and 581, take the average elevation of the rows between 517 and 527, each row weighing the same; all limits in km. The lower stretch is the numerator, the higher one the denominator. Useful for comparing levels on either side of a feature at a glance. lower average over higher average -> 0.86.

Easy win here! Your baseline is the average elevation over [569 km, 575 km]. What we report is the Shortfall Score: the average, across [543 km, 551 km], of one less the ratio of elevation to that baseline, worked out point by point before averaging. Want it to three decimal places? 0.359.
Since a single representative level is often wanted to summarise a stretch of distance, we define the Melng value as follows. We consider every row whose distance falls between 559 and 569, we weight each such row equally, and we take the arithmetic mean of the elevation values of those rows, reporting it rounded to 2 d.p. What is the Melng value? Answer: 6.58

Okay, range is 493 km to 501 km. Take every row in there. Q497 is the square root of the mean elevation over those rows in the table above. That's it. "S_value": 2.41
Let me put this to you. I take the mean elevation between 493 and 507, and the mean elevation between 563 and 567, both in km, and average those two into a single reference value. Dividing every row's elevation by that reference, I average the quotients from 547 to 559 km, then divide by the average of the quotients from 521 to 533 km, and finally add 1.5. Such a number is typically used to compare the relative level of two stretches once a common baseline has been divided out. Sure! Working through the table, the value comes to 2.5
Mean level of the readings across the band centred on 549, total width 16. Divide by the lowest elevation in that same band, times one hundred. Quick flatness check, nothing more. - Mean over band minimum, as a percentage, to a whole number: 121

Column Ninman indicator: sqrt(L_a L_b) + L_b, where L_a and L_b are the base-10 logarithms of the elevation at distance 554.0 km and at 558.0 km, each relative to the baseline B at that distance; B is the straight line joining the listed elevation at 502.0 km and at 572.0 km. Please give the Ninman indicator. 0.008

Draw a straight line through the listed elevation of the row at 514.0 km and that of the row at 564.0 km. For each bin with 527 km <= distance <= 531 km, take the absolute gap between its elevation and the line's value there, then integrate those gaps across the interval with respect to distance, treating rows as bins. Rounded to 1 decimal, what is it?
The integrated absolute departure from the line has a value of 1.6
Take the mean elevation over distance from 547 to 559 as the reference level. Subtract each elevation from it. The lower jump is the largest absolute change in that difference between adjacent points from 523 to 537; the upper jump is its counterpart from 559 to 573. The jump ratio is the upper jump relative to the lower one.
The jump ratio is 1.58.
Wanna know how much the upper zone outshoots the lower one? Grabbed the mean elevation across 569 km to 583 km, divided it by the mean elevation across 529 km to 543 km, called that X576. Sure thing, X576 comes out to 1.35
